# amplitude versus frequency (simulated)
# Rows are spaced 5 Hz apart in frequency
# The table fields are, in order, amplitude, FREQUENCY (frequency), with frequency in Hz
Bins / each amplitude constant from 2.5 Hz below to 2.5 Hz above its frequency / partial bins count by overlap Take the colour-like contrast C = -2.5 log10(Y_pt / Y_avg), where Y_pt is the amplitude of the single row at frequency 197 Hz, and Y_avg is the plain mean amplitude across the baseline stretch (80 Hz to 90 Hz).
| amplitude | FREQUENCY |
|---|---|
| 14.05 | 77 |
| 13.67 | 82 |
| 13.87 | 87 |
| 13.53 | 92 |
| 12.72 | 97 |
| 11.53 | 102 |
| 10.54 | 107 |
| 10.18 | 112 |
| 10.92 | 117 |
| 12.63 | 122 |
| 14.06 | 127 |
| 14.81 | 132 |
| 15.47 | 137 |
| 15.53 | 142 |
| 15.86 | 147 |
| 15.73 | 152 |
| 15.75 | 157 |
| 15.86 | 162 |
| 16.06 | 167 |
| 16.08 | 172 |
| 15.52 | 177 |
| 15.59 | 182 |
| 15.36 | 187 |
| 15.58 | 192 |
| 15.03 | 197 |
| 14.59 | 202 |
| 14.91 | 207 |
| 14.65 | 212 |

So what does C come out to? -0.10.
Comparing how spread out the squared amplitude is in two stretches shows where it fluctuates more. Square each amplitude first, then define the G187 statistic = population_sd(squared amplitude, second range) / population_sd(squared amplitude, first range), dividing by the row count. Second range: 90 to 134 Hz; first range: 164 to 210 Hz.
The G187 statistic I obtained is 2.6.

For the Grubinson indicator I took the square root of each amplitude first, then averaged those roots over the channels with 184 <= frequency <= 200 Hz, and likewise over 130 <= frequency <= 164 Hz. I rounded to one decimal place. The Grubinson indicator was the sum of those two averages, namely 7.9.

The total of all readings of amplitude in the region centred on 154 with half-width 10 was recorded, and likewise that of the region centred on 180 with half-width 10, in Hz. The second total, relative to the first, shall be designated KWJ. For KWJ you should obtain 0.99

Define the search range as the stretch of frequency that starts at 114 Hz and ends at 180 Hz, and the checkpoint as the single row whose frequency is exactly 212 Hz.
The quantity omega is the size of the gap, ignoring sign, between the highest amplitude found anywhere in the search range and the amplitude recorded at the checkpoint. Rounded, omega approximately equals 1.4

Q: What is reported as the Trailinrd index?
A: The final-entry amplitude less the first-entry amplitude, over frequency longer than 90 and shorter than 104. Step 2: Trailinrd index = -2.0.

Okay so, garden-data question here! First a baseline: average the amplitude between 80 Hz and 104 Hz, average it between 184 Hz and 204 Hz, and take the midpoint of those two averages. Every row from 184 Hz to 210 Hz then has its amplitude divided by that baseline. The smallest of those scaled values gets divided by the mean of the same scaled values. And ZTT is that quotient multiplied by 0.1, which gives 0.0967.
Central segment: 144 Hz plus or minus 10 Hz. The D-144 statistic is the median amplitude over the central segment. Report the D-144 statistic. 15.6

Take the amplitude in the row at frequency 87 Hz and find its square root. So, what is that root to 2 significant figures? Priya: 3.7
